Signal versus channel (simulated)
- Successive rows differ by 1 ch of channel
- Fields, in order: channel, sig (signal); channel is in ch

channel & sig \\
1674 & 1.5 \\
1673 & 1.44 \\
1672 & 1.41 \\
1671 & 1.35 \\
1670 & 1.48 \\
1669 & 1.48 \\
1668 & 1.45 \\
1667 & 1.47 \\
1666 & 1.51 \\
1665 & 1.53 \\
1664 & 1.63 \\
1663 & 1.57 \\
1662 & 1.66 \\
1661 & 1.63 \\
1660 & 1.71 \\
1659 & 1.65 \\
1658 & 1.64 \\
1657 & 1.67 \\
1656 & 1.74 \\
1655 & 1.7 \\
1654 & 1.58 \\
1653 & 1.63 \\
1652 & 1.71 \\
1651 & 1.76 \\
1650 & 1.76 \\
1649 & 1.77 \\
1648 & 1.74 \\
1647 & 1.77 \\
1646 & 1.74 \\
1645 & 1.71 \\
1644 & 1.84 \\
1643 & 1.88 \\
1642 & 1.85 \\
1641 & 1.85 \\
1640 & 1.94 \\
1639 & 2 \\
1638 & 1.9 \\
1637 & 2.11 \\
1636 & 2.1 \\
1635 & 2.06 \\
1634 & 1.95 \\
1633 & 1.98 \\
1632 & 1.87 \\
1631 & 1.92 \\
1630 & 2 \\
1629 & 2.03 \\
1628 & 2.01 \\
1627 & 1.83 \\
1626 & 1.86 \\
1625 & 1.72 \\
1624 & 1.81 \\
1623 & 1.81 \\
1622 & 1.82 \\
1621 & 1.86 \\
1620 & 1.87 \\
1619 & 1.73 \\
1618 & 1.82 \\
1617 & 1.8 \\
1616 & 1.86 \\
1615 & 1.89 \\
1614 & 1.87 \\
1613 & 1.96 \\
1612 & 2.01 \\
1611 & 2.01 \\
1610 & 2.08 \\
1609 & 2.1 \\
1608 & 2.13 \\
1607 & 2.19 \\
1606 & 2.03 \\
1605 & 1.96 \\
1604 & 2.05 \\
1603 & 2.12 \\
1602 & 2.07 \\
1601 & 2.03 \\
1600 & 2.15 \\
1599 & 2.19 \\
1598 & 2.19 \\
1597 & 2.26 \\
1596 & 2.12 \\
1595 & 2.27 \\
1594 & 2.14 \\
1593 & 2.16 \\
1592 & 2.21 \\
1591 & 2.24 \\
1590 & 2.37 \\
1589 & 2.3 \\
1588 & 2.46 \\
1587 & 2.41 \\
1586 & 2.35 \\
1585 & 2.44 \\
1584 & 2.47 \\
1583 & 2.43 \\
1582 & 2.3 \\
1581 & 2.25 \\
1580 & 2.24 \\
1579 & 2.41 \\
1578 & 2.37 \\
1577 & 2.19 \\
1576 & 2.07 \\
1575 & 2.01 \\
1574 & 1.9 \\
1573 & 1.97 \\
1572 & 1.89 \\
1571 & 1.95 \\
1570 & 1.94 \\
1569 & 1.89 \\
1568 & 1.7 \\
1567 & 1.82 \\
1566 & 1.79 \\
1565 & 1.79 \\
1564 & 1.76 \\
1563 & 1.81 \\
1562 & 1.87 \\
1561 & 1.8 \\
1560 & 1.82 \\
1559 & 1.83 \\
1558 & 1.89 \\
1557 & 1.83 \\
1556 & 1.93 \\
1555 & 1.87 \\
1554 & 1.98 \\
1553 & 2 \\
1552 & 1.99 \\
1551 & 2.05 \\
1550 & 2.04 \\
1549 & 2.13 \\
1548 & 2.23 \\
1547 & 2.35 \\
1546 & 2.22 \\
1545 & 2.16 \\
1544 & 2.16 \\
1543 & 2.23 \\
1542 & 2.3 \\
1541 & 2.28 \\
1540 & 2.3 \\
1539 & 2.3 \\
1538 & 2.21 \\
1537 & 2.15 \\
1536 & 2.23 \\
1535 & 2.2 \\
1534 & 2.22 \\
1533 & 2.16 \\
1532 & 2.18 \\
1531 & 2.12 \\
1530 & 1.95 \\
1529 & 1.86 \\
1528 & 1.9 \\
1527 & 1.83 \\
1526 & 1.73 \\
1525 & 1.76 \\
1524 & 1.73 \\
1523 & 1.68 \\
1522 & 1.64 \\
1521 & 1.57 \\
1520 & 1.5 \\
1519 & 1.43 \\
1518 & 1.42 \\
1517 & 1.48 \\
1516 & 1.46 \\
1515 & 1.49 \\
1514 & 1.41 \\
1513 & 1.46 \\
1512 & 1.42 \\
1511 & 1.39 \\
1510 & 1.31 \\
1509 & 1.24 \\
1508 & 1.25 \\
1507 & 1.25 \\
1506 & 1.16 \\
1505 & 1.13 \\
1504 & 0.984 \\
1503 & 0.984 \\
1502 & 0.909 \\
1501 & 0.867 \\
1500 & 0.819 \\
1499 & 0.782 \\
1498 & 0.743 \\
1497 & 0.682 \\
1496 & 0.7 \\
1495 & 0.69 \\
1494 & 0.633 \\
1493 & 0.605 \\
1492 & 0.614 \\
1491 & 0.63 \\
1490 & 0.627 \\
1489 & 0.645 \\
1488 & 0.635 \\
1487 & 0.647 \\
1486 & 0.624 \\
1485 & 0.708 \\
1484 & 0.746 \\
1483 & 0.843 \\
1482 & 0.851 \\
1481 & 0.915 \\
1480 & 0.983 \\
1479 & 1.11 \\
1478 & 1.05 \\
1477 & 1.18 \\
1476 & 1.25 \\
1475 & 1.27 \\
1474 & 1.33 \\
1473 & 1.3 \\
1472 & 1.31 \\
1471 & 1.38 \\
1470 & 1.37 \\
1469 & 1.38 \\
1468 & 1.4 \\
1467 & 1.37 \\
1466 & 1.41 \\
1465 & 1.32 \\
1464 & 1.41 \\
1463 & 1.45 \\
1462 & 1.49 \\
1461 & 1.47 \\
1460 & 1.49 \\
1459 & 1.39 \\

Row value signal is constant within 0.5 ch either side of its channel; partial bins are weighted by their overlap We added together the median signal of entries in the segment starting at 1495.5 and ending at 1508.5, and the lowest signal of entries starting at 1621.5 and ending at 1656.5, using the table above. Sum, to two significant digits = 2.5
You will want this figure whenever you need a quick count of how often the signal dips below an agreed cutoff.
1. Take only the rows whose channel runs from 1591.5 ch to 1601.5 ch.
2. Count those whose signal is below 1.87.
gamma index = 0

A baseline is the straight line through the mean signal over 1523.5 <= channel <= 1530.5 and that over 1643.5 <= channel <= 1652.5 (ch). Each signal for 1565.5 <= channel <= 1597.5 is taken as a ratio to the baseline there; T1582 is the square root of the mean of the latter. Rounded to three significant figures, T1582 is 1.10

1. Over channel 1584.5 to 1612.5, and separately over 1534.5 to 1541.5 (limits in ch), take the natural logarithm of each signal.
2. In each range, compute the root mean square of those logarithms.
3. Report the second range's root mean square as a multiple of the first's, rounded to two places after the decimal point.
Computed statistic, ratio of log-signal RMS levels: 1.03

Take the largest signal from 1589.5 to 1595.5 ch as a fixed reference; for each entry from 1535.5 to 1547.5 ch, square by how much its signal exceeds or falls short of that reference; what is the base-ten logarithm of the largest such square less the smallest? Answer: -1.32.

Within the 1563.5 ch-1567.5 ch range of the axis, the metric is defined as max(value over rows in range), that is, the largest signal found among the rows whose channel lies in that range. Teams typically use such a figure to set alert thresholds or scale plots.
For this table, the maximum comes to 1.82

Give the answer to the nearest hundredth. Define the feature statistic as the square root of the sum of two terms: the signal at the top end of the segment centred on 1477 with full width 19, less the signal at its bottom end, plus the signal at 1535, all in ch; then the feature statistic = 1.19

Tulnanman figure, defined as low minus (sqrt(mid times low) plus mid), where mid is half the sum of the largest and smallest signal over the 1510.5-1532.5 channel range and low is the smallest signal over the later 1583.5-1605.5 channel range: -1.7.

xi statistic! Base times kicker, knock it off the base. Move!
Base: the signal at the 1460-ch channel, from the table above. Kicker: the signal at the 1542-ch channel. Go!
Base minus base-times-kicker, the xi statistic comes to -1.9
